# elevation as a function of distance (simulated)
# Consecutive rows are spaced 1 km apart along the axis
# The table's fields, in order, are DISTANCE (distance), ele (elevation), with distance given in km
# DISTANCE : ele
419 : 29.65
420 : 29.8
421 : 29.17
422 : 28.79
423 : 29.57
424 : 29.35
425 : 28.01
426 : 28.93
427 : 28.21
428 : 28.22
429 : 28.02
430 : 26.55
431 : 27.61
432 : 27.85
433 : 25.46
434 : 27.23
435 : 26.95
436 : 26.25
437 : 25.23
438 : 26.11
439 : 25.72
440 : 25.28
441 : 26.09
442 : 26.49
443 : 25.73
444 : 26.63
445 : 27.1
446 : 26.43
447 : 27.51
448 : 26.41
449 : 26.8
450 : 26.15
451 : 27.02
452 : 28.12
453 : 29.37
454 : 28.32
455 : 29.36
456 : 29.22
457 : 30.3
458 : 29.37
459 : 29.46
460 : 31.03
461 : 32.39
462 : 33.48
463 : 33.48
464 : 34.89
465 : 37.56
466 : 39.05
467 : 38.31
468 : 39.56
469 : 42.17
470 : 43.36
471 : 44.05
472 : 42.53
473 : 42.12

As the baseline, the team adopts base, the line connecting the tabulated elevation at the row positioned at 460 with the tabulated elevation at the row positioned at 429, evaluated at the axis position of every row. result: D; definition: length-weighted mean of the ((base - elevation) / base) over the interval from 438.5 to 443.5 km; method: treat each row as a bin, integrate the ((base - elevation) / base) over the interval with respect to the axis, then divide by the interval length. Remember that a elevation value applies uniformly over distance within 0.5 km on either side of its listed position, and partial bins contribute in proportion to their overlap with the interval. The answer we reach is 0.11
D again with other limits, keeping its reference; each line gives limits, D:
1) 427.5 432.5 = 0.02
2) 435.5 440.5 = 0.11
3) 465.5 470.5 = -0.27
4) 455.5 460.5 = 0.03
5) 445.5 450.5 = 0.11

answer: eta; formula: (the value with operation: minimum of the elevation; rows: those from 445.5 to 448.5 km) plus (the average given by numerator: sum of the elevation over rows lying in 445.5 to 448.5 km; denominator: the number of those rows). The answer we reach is 53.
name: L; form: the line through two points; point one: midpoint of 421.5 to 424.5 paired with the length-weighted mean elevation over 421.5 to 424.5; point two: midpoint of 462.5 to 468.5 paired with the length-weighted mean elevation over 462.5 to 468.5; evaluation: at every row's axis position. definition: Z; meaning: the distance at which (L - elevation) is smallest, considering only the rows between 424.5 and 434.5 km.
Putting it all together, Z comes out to 426 km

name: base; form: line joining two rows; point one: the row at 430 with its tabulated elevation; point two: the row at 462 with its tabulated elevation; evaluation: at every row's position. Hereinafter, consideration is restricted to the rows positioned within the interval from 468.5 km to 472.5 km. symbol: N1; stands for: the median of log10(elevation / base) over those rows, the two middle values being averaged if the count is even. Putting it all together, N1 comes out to 0.086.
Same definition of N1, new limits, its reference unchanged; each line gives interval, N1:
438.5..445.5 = -0.045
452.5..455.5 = -0.037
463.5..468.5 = 0.045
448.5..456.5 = -0.048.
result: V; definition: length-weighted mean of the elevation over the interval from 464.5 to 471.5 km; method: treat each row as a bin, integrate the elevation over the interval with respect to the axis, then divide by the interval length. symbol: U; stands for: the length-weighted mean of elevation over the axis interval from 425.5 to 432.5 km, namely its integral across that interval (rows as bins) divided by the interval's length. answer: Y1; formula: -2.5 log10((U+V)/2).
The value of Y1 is -3.84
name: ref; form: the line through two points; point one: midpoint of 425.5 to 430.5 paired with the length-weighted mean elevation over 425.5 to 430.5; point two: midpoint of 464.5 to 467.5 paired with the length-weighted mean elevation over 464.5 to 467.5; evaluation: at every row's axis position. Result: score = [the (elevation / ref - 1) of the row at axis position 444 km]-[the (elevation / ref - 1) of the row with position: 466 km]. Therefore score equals -0.20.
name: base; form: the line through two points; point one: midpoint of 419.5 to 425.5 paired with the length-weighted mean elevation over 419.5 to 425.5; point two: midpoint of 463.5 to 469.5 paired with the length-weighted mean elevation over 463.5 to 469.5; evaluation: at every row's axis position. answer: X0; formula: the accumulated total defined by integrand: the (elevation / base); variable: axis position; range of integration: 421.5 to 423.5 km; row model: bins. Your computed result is 2.00 km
